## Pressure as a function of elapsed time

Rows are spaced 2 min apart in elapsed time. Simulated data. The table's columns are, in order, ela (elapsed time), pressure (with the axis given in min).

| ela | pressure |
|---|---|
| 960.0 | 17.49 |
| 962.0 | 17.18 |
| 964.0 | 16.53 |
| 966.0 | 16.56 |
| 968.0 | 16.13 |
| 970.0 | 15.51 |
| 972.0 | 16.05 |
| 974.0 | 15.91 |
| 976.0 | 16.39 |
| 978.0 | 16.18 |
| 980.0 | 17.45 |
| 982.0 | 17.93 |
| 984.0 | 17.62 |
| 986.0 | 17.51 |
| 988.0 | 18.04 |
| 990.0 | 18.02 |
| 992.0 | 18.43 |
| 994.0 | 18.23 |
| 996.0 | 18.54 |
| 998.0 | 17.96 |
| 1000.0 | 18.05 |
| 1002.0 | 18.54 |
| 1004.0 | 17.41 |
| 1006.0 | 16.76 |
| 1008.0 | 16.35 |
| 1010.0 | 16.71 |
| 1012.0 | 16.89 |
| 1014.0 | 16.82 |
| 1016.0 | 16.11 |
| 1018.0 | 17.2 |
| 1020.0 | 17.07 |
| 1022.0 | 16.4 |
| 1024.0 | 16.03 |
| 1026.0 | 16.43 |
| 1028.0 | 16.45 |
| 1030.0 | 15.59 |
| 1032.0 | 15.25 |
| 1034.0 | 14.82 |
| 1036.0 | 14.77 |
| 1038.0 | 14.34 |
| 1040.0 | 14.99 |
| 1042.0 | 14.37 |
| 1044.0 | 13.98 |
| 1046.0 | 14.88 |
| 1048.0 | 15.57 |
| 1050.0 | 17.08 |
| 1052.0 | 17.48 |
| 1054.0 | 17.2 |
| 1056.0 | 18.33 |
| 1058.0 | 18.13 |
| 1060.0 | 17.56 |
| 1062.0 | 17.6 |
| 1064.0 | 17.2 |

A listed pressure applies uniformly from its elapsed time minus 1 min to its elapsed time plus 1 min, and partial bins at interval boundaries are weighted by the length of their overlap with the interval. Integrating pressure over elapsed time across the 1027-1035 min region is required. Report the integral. 124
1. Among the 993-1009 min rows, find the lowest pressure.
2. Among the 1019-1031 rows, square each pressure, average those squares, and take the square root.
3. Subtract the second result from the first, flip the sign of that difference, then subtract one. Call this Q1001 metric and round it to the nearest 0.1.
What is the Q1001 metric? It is -1.0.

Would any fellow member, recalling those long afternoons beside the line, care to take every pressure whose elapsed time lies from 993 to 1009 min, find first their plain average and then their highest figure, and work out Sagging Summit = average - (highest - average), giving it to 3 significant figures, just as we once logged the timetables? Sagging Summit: 16.9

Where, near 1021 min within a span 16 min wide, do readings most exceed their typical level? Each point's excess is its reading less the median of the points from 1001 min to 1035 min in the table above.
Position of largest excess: 1018.0 min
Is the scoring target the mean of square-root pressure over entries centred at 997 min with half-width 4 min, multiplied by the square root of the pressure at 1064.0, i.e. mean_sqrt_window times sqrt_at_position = 17.7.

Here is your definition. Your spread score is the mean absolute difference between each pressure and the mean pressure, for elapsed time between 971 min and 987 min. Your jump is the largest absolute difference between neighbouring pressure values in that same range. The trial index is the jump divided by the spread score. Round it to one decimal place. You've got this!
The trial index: 1.7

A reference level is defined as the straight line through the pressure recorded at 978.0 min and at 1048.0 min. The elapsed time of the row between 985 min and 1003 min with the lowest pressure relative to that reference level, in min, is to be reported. 986.0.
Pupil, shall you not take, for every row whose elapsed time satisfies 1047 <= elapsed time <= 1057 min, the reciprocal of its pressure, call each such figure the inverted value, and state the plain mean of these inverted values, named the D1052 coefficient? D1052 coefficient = 0.0585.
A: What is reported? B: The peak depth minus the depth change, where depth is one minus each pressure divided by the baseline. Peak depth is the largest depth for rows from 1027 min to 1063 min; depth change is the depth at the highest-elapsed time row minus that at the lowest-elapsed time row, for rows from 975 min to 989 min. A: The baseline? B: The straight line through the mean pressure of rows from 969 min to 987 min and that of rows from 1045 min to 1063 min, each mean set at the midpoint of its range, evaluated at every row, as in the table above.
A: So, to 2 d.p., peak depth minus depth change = 0.27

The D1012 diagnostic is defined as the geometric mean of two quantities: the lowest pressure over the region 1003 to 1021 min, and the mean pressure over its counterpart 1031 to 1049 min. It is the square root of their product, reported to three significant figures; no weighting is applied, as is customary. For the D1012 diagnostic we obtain 15.4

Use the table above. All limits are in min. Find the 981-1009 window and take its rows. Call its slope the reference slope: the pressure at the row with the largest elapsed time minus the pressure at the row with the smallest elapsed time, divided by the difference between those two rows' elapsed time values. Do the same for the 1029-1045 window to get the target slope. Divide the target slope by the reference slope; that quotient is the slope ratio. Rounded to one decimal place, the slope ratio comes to 1.9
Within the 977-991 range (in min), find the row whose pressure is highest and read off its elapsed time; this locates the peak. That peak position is 988.0 min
